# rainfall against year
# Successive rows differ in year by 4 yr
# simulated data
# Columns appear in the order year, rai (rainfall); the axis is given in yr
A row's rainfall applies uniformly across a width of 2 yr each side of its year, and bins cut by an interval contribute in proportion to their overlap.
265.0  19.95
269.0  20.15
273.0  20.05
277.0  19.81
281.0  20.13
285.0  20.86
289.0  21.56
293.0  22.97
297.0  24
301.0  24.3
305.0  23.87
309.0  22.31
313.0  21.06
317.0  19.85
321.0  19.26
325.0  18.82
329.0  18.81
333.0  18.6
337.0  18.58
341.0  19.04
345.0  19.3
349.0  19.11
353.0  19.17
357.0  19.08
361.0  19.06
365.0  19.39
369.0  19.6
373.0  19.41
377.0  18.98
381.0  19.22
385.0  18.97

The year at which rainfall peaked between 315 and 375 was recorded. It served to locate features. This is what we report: 317.0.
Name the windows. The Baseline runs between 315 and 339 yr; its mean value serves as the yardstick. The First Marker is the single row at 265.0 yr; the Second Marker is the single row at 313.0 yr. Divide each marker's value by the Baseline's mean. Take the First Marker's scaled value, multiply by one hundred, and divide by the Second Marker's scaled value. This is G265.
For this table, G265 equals 95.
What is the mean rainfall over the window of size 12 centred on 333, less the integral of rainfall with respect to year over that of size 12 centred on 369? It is -215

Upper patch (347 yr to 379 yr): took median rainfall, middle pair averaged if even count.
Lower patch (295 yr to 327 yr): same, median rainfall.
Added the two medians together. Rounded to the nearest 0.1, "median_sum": 40.8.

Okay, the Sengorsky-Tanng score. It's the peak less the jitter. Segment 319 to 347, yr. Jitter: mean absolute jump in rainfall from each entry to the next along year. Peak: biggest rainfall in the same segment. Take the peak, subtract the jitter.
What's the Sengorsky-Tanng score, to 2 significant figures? 19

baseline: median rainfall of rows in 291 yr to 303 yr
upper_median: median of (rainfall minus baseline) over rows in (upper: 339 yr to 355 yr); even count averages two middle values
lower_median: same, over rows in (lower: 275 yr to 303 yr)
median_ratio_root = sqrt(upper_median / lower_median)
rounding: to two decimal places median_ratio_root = 1.41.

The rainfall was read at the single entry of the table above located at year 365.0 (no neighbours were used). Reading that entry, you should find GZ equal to 19.39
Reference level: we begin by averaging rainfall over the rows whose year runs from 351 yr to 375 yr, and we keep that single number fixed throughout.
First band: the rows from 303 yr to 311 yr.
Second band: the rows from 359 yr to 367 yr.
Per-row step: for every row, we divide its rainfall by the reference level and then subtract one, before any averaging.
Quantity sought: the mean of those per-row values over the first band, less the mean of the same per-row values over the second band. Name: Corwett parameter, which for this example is 0.20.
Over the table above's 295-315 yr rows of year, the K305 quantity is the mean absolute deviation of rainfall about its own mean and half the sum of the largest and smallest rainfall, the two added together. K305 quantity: 23.82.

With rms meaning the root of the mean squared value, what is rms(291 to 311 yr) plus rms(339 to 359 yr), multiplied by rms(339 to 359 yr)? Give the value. 816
